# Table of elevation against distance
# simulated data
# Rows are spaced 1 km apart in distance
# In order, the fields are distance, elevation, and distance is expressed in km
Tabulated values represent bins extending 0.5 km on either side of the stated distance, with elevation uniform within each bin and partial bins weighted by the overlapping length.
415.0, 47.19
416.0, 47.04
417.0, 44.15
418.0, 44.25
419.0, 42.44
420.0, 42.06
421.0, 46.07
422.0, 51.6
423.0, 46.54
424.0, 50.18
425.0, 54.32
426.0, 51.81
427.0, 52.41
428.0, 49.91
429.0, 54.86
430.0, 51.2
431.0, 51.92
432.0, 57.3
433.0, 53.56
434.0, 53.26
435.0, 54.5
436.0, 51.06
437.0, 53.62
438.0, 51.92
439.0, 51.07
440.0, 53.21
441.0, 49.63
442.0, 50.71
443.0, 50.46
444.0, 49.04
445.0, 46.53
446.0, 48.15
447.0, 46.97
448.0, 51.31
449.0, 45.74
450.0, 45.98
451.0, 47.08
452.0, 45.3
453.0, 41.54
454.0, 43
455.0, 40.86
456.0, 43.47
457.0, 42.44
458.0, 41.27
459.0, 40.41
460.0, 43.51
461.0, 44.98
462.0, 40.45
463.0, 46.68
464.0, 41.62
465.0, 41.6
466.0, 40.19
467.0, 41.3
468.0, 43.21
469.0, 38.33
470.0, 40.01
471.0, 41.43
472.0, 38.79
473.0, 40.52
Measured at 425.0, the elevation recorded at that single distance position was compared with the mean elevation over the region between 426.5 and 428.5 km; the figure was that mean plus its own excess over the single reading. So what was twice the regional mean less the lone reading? 48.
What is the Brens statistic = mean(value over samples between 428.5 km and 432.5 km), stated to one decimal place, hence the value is 53.8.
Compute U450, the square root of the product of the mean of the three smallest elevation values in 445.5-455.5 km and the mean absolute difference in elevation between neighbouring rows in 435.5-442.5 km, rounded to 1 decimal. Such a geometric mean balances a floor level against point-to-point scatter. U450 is 9.1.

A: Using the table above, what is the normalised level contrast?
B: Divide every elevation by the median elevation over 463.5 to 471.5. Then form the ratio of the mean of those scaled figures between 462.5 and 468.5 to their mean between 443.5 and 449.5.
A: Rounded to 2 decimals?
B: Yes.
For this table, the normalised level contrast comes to 0.88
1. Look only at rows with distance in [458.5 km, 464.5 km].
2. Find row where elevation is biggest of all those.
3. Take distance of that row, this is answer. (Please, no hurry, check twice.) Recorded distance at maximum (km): 463.0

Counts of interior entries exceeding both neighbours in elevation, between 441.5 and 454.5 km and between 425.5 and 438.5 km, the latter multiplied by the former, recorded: 15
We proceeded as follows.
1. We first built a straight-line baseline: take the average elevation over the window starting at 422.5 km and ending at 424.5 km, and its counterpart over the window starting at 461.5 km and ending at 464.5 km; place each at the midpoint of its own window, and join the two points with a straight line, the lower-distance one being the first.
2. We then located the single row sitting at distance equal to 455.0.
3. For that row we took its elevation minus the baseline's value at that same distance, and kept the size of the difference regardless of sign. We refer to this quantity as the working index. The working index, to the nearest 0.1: 3.2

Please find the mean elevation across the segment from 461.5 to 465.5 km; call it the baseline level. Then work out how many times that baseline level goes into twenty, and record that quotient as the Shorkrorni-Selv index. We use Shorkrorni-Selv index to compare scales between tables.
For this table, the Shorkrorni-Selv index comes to 0.47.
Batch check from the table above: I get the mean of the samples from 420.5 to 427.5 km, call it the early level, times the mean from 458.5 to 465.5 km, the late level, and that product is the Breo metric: 2155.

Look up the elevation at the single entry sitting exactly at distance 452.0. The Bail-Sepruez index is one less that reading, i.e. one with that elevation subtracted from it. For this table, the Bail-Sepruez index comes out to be -44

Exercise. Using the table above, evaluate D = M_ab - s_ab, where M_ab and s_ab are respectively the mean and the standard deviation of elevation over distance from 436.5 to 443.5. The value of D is 50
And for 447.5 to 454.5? 43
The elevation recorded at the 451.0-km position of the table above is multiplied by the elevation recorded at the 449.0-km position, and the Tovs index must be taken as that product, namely 2153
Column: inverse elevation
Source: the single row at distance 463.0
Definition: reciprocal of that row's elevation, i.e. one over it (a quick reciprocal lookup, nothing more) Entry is 0.0214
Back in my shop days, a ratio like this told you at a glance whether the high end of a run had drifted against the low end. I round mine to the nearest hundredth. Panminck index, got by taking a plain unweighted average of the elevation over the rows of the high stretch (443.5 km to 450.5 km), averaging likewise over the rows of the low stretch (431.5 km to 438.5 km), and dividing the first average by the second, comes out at 0.89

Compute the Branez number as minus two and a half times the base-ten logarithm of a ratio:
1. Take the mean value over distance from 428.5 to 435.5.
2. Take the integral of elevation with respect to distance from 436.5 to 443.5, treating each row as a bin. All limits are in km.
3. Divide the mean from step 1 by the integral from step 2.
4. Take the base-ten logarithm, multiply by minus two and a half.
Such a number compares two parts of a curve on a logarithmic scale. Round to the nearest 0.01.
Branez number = 2.07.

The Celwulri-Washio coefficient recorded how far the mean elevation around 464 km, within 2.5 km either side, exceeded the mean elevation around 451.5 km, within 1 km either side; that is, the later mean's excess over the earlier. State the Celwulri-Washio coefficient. -4.1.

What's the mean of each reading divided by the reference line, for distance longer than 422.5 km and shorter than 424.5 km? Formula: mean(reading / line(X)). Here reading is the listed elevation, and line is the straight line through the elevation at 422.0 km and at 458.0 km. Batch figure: 0.95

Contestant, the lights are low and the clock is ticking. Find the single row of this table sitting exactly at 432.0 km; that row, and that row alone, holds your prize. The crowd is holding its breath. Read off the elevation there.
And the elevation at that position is 57.3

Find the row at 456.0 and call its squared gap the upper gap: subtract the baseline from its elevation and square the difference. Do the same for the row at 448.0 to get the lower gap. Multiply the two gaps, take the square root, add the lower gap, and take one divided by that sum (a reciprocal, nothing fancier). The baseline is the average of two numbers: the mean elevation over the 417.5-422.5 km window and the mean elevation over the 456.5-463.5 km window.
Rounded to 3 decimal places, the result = 0.018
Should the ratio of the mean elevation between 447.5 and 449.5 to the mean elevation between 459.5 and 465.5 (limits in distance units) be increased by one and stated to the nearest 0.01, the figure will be 2.12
